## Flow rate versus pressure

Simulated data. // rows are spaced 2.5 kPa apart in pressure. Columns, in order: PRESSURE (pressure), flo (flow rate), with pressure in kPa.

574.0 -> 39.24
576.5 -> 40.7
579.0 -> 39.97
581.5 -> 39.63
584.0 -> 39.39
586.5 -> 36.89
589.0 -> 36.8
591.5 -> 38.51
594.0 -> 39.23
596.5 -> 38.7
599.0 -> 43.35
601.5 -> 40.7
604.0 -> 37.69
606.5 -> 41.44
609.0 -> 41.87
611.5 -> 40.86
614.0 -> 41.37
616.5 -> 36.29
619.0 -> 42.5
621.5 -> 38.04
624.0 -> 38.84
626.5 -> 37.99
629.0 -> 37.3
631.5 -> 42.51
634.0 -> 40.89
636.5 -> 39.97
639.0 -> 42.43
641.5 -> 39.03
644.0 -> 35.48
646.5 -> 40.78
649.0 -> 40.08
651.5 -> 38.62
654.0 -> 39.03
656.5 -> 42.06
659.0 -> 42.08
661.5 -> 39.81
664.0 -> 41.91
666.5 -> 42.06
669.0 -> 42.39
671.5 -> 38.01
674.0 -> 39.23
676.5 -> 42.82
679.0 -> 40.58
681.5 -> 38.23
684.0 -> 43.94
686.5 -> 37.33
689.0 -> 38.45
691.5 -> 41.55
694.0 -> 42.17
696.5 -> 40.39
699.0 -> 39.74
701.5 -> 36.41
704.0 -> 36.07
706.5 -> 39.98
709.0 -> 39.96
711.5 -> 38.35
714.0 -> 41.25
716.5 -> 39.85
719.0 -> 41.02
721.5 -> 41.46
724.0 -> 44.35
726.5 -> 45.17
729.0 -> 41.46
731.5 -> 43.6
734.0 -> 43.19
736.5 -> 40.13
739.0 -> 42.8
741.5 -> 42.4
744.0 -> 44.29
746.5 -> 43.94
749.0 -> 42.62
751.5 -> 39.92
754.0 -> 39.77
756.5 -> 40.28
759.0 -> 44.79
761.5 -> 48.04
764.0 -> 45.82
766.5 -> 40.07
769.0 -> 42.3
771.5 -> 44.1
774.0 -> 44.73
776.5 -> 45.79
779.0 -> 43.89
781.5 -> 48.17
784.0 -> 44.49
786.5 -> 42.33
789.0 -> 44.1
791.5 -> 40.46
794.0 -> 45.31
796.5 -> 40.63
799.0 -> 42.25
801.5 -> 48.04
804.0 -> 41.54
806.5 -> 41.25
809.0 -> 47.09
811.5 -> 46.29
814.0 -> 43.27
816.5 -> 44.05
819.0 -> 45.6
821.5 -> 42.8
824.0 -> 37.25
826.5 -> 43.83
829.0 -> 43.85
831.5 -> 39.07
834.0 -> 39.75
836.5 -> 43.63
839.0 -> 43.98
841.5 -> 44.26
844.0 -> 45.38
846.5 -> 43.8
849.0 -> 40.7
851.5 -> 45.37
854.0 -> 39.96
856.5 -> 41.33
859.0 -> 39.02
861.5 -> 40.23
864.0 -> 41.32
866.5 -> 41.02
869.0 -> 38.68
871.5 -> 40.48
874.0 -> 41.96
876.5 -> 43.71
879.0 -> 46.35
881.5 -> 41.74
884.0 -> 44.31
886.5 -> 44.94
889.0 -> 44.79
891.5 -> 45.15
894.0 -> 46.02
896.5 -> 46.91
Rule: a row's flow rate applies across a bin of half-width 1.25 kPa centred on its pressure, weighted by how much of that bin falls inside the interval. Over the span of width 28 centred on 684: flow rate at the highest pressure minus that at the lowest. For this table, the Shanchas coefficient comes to 2.4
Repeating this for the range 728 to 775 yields 3.3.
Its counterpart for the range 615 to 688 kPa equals 1.0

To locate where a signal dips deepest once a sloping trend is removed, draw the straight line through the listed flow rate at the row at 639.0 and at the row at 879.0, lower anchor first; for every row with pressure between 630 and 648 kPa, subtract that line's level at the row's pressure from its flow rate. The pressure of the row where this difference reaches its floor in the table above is 644.0 kPa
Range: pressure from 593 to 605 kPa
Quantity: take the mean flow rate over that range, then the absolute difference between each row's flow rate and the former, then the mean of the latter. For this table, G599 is 1.67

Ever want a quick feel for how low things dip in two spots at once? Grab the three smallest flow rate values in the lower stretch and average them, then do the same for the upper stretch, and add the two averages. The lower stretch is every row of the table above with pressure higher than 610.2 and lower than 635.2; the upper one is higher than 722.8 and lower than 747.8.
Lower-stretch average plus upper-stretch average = 78.5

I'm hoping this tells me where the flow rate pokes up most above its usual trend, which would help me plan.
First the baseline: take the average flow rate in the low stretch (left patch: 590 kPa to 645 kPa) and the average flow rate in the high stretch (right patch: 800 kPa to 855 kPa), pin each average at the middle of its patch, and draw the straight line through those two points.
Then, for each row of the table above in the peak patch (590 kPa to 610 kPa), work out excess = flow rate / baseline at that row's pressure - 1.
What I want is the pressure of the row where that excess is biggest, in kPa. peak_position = 599.0 kPa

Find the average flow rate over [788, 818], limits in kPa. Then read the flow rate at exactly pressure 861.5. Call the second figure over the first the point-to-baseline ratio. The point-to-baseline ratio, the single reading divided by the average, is 0.92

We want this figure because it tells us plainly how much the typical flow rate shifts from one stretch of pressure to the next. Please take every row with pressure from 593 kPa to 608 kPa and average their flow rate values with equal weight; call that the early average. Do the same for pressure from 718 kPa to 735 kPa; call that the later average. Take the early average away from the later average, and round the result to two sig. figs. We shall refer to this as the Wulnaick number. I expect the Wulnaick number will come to 2.7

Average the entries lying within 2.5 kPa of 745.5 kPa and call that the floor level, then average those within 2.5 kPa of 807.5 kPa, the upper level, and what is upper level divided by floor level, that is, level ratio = 1.00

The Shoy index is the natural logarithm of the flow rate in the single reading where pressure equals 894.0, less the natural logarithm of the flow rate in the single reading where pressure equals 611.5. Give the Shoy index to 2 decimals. 0.12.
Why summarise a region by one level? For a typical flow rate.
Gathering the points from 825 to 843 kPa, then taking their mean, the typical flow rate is 42.6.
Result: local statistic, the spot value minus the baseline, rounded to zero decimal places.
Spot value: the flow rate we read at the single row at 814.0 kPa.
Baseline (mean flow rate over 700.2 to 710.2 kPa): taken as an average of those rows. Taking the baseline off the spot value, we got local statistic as 5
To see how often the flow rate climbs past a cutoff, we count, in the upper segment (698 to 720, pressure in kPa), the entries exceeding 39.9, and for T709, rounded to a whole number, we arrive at 4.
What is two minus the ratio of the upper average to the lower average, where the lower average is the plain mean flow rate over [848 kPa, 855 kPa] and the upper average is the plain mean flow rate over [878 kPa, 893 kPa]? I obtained 0.94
